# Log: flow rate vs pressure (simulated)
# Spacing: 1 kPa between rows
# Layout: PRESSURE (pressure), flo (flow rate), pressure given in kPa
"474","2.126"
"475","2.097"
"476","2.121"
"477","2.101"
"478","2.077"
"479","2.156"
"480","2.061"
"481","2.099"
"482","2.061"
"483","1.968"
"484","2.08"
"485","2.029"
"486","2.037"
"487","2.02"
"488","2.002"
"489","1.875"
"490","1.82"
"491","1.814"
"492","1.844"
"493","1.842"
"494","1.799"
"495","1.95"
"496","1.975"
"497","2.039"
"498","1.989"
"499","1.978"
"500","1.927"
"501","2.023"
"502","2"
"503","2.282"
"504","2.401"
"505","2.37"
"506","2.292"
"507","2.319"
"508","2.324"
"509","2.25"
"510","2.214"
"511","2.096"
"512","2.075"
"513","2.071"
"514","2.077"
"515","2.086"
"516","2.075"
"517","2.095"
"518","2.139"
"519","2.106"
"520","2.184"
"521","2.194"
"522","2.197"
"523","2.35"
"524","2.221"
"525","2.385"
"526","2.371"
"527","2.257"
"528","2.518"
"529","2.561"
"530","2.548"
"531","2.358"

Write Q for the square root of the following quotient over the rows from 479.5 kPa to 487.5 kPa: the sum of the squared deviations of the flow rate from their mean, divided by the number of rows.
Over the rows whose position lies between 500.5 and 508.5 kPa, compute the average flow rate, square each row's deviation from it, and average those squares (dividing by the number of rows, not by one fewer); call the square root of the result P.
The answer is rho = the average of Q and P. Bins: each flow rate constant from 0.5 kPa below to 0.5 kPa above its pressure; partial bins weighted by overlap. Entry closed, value 0.091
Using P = 0.14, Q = 0.038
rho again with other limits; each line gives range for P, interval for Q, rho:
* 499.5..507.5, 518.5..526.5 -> 0.136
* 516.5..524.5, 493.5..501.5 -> 0.072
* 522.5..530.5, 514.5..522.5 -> 0.085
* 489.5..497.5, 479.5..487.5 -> 0.061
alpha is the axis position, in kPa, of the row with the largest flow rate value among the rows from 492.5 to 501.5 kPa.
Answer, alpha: 497 kPa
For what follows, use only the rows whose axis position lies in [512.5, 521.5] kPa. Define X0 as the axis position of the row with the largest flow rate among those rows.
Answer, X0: 521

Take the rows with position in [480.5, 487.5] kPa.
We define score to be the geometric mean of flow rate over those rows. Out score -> 2.04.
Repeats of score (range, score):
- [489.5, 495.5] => 1.84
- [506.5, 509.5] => 2.30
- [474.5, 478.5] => 2.10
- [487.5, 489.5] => 1.94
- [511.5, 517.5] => 2.08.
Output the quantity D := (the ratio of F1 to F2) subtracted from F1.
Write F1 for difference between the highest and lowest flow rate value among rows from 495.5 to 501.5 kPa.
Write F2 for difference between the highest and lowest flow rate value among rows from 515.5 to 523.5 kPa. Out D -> -0.30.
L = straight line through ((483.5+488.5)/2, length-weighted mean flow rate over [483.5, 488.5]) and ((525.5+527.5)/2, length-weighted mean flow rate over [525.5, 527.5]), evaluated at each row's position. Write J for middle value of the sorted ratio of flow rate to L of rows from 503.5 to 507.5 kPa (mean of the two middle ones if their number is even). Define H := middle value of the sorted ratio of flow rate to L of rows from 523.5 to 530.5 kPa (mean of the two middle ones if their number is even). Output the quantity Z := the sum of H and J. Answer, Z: 2.11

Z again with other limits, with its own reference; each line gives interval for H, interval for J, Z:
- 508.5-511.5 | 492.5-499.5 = 1.94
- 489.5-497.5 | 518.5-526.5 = 1.85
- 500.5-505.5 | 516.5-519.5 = 1.99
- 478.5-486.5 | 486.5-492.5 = 1.93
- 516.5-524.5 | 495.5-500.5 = 1.90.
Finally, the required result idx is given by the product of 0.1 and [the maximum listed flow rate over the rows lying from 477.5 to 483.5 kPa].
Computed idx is 0.216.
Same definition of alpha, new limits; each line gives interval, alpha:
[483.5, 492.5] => 484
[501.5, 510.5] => 504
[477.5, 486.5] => 479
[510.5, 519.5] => 518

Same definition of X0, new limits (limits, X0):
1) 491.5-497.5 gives 497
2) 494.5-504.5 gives 504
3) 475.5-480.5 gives 479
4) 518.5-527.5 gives 525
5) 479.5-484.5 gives 481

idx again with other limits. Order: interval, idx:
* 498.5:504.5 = 0.240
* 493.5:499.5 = 0.204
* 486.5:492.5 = 0.202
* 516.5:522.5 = 0.220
